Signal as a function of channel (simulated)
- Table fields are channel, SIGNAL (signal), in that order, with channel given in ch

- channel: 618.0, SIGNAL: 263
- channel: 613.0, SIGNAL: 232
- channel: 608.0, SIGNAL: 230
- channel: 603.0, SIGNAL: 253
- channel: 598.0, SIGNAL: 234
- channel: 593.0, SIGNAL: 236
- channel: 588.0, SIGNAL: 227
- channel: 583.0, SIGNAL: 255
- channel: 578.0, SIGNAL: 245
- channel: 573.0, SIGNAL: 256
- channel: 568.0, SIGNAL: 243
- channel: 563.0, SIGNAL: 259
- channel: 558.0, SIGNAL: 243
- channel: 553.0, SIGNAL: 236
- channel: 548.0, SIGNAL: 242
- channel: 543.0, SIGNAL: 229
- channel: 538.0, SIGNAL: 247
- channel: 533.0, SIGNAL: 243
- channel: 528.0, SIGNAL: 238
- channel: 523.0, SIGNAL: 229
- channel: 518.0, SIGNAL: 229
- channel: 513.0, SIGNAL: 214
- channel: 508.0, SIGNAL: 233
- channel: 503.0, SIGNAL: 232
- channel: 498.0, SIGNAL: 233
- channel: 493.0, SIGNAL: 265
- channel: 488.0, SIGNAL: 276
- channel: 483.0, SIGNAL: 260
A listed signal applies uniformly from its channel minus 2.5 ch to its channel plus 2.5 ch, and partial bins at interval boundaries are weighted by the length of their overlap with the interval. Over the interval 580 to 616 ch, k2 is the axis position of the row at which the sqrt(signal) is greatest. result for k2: 583.0 ch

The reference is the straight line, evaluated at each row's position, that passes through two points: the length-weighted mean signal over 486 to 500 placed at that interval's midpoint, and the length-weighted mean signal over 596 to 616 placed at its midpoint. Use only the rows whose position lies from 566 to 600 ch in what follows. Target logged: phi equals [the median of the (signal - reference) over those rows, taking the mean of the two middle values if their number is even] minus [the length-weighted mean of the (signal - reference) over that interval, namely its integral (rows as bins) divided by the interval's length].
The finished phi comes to -2.1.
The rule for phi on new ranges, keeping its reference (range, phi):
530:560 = 1.8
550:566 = -2.8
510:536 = -2.0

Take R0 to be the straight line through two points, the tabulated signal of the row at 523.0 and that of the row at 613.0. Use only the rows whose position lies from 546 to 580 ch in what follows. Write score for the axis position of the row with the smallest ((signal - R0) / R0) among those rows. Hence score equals 553.0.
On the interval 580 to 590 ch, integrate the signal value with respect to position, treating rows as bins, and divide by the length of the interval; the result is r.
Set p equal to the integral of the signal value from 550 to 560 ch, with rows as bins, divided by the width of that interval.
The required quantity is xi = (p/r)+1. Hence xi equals 1.99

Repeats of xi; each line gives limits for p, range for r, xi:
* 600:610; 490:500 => 1.96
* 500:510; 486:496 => 1.87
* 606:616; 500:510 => 2.00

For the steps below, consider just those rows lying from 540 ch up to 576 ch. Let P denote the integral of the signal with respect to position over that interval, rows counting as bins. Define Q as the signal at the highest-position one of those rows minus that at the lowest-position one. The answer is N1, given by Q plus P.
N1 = 8813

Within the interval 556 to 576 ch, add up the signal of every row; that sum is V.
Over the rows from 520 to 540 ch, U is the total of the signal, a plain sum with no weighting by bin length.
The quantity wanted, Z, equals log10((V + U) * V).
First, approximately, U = 957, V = 1001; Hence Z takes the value 6.29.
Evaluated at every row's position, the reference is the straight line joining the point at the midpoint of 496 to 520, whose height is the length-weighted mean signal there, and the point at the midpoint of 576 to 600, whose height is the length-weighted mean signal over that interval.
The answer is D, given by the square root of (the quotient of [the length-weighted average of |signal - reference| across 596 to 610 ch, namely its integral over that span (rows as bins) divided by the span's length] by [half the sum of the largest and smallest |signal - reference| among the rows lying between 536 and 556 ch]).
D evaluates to 1.1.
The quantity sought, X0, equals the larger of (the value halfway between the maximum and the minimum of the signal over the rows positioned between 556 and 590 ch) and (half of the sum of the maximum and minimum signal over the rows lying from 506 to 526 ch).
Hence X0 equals 243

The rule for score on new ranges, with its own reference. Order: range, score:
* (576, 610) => 588.0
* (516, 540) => 523.0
